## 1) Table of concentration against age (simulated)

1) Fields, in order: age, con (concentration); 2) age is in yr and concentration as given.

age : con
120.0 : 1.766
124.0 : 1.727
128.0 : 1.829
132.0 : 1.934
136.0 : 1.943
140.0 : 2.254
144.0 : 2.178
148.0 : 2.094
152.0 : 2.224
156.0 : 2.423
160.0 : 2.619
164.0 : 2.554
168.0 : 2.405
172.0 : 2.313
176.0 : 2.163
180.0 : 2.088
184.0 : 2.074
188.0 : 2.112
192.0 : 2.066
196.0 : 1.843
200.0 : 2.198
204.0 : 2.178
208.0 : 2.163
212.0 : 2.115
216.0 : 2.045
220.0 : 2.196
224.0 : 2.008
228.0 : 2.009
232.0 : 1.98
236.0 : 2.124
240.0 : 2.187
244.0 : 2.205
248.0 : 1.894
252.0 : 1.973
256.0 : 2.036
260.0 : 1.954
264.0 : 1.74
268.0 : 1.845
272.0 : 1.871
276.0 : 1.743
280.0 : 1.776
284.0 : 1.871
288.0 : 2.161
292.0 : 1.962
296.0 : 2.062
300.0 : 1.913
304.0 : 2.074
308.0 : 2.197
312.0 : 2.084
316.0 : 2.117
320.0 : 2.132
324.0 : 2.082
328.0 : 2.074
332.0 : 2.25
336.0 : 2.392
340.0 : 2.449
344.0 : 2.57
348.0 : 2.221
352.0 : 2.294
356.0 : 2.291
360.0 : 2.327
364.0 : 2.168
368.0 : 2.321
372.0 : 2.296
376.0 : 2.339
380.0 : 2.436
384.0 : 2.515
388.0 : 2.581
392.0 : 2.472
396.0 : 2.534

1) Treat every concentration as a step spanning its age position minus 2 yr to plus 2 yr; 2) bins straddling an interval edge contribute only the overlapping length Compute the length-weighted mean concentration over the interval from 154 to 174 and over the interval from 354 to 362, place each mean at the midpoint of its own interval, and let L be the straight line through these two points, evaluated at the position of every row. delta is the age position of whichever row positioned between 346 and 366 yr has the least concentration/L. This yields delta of 364.0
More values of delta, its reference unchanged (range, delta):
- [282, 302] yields 284.0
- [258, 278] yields 264.0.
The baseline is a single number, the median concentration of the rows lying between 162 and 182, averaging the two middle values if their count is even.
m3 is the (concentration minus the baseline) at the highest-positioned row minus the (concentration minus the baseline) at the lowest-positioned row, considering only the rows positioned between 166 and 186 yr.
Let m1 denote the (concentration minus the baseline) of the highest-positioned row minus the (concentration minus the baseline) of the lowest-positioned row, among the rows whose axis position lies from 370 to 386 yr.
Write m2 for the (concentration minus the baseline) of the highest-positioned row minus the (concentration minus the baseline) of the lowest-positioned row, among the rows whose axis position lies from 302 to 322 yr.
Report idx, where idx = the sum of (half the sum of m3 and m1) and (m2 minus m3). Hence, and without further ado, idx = 0.3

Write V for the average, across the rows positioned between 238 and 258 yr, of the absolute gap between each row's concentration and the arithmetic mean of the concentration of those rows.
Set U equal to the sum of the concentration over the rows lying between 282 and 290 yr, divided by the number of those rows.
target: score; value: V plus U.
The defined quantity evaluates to 2.13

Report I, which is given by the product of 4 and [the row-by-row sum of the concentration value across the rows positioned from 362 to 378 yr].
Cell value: 36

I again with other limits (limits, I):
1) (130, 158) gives 60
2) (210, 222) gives 25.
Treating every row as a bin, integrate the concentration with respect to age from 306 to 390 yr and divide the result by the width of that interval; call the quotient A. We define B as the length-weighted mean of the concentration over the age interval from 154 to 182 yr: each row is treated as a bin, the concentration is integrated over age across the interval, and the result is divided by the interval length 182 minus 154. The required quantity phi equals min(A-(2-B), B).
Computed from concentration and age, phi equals 2.37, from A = 2.29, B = 2.37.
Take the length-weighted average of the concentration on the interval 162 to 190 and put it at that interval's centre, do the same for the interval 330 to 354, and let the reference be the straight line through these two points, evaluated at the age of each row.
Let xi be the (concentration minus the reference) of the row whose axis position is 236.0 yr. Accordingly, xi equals -0.163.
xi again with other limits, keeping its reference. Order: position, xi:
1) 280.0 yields -0.542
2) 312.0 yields -0.257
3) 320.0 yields -0.215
